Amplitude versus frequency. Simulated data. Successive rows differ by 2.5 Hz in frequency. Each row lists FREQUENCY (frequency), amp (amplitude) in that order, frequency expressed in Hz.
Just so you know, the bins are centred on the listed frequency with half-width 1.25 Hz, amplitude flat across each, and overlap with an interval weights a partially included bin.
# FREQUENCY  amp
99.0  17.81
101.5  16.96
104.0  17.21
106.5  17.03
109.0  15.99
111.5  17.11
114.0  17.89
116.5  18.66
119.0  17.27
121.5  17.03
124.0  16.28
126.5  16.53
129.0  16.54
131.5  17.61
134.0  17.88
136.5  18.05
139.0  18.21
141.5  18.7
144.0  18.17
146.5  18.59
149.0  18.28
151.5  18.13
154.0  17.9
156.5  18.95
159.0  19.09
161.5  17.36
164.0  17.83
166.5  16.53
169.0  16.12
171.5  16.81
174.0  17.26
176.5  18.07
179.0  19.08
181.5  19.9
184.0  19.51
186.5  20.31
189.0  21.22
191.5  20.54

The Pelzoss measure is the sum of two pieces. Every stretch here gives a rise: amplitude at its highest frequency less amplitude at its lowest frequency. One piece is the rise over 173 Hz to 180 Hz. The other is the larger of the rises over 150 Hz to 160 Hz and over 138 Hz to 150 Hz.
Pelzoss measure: 2.8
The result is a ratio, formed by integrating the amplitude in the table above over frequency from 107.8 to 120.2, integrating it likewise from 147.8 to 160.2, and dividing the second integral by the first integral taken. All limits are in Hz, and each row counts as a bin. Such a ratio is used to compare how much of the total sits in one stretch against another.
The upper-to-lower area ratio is 1.1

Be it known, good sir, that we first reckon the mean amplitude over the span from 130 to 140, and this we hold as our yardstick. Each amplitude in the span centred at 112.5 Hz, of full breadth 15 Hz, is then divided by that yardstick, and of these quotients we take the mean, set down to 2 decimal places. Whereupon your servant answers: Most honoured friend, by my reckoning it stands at 0.97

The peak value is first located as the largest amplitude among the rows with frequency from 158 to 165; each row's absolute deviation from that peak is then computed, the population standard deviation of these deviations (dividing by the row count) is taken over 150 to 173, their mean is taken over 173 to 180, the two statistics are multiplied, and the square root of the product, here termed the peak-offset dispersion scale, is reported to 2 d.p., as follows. 0.96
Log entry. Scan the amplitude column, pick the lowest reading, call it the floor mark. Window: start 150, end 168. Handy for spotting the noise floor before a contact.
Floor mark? 16.53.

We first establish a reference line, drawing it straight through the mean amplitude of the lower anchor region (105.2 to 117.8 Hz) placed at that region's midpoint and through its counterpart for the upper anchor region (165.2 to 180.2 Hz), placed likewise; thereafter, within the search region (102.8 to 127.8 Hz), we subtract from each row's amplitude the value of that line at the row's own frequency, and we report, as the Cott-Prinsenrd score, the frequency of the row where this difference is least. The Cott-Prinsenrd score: 109.0 Hz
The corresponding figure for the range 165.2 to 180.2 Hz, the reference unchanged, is 169.0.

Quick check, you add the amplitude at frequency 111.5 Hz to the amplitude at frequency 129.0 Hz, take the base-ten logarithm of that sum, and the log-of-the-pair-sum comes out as 1.53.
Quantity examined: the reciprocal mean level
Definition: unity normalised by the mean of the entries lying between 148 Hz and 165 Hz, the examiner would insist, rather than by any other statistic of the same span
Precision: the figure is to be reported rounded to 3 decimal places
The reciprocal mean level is 0.055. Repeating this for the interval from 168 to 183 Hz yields 0.056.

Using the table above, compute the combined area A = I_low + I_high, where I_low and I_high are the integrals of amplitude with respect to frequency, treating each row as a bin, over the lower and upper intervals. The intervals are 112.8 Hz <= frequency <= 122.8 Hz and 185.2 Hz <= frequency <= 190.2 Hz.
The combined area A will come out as 281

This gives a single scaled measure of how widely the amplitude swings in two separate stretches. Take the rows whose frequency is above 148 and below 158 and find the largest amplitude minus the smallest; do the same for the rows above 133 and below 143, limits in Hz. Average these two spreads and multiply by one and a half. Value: 1.40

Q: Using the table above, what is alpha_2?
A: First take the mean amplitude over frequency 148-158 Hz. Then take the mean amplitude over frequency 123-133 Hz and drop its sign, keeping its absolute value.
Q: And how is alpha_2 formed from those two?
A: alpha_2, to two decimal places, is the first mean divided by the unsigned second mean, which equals 1.09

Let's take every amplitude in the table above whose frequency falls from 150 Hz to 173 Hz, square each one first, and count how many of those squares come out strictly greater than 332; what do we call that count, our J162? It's 2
